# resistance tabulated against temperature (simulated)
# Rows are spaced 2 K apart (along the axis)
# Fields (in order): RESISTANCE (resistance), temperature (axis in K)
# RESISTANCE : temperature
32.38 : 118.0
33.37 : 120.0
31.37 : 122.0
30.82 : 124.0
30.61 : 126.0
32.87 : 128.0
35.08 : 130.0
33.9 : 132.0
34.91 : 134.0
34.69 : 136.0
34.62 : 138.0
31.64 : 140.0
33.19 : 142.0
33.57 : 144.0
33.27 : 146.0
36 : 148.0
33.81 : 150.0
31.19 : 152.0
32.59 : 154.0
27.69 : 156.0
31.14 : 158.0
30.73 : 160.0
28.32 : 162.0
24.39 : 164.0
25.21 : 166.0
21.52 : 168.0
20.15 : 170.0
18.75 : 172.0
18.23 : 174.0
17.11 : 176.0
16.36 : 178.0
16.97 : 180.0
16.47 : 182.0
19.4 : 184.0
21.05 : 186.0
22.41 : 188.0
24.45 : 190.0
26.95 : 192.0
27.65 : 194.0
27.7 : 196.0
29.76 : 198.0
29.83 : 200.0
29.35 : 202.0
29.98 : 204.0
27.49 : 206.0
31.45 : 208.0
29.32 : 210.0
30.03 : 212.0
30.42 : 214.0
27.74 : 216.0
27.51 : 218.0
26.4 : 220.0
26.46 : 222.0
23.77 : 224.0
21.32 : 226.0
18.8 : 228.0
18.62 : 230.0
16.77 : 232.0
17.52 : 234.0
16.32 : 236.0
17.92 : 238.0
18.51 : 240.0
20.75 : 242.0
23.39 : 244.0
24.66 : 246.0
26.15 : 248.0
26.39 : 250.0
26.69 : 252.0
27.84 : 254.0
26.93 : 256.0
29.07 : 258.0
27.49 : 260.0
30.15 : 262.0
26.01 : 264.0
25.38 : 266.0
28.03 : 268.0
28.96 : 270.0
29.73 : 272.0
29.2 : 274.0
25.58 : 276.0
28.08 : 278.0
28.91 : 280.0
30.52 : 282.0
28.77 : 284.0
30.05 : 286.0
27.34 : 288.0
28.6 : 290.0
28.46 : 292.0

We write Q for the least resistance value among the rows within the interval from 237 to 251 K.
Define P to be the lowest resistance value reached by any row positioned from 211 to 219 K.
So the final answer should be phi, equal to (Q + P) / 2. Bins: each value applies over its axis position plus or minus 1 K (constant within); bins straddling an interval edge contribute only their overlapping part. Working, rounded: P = 27.51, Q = 17.92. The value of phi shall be 22.7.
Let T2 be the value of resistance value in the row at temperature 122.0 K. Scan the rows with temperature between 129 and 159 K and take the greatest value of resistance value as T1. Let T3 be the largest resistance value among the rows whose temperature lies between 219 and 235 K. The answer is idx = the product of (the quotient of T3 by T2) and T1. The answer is 30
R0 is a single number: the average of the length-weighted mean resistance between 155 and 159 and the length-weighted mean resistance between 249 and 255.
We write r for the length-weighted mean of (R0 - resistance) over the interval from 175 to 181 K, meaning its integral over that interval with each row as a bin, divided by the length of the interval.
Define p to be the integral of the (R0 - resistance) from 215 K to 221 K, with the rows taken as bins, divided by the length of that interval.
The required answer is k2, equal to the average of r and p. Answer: 6.2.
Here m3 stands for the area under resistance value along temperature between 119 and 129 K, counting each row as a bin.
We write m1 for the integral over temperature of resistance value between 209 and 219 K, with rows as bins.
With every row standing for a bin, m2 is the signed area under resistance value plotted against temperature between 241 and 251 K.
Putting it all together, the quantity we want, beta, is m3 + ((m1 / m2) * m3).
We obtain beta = 698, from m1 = 290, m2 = 243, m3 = 318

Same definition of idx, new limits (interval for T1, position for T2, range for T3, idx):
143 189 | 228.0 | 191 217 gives 60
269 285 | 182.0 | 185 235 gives 58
